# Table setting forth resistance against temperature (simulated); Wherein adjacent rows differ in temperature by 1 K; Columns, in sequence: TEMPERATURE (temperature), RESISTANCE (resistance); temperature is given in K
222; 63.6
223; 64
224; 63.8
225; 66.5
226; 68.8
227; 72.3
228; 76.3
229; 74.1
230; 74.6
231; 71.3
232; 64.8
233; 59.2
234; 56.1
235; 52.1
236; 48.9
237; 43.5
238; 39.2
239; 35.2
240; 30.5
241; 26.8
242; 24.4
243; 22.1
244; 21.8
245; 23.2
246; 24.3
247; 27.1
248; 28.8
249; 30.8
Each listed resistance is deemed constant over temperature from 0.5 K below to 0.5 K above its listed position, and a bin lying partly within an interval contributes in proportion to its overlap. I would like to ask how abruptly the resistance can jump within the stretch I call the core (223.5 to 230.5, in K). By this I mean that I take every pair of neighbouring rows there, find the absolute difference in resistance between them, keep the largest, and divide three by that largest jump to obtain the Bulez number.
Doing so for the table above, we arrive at 0.750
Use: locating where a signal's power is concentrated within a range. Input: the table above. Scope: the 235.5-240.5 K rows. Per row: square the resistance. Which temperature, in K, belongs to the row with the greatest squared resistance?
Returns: 236 K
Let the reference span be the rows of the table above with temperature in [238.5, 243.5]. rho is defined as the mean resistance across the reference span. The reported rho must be 28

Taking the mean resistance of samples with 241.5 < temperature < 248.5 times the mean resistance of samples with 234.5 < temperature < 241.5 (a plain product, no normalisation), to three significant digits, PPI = 968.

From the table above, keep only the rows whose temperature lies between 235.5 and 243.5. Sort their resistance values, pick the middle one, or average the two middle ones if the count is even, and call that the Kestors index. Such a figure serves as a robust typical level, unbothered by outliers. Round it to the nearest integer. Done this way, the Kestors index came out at 33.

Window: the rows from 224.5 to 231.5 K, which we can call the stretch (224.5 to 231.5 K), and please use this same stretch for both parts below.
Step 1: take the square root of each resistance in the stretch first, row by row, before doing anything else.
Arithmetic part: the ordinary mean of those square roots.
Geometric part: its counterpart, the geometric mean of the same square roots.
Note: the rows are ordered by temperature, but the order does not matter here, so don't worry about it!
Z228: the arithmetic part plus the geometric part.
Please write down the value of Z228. 17.0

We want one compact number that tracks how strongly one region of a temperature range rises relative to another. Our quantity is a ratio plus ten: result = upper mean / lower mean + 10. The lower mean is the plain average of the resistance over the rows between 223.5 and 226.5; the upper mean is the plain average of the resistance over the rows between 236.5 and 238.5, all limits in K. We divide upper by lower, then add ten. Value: 10.6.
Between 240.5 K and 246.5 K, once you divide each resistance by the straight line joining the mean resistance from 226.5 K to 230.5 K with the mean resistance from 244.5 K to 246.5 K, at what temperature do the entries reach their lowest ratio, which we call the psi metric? 243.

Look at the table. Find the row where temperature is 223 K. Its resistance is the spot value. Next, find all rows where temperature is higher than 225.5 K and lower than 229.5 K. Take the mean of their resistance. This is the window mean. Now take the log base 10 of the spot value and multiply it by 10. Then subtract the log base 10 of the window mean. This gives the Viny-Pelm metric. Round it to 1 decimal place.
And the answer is 16.2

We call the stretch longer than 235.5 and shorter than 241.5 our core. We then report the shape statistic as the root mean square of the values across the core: 38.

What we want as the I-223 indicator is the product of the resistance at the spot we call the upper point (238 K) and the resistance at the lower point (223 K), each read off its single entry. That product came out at 2509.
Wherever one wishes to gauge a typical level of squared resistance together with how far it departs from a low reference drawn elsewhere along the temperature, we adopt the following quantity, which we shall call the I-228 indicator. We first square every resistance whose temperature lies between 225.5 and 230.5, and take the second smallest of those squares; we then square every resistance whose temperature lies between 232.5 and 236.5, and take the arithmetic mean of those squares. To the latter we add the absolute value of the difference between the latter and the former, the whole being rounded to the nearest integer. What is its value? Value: 5227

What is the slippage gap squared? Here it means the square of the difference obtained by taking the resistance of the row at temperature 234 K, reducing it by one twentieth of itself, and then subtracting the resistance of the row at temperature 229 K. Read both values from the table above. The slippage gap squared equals 433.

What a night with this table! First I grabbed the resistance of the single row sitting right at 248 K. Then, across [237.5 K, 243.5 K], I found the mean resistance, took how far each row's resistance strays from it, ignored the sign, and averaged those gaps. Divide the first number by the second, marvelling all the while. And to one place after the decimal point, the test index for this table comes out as 5.5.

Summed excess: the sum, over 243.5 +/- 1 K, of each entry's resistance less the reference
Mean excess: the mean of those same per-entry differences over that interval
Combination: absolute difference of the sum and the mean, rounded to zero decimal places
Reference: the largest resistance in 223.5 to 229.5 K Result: 54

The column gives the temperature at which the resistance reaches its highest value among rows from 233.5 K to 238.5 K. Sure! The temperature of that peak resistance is 234 K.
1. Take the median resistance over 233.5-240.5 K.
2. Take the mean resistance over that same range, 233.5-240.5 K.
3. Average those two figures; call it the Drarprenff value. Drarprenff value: 44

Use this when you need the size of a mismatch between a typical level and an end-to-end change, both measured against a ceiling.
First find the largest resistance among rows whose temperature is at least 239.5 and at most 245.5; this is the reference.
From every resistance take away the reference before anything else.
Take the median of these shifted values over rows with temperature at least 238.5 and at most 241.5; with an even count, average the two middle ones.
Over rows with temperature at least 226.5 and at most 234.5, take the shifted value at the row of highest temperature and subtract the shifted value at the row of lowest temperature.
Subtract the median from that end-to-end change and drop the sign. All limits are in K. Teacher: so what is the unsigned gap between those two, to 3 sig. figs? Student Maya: 16.2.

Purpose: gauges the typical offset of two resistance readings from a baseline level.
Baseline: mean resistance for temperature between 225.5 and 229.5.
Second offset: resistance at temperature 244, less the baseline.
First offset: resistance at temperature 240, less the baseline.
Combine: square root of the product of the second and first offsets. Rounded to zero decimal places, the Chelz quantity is 47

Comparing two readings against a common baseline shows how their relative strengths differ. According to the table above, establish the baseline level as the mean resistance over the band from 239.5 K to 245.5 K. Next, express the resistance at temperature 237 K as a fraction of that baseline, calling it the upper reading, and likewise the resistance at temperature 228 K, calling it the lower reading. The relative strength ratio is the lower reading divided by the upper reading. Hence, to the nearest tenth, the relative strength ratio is 1.8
